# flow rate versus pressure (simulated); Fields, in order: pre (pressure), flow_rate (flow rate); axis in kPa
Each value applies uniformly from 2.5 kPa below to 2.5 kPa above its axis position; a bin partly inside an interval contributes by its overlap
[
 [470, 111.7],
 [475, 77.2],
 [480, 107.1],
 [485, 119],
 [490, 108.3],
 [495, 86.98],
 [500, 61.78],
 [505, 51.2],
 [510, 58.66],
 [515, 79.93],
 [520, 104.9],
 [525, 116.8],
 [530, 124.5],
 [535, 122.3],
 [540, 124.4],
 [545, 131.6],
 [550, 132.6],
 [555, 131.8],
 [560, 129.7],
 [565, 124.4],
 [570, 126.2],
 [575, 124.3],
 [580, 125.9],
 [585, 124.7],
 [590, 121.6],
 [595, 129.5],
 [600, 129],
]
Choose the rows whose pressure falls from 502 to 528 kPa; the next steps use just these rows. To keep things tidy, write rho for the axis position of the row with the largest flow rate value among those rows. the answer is 525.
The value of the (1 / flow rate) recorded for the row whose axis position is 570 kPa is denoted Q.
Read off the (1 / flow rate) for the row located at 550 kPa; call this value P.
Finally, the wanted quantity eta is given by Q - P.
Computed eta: 0.0004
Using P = 0.0075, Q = 0.0079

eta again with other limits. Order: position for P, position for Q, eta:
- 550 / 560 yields 0.0002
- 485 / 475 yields 0.0046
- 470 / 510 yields 0.0081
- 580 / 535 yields 0.0002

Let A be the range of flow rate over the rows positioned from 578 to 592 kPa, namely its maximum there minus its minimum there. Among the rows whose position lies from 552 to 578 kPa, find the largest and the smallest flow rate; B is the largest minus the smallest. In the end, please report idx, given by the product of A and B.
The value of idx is 32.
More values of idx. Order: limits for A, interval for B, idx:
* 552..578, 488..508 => 428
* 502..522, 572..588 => 86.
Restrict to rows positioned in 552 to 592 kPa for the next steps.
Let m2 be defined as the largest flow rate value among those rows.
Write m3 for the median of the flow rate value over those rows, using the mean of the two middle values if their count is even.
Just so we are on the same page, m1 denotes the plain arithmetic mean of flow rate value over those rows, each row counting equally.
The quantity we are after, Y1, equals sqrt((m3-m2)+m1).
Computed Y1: 10.9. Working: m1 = 126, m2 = 131.8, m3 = 125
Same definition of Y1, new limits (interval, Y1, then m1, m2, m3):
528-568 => 11.1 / 128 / 132.6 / 127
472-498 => 9.4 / 100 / 119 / 107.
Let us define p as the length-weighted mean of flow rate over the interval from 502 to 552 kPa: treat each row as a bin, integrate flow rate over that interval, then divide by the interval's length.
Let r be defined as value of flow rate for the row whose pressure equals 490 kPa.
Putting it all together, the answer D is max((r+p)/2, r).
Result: 108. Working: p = 104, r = 108.3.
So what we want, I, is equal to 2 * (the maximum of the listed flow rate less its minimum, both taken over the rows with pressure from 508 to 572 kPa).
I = 148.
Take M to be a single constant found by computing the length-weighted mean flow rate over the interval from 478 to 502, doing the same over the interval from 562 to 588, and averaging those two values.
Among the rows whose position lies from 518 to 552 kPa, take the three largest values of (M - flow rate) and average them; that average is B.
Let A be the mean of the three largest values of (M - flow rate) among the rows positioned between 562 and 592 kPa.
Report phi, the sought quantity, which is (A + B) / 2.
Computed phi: -8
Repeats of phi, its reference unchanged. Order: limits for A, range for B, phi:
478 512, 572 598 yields 21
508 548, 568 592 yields 9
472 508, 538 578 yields 17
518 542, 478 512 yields 25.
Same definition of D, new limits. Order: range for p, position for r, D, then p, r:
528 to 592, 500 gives 94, 127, 61.78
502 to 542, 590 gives 122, 97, 121.6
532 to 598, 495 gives 107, 127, 86.98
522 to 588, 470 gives 119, 126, 111.7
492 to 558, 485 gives 119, 102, 119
